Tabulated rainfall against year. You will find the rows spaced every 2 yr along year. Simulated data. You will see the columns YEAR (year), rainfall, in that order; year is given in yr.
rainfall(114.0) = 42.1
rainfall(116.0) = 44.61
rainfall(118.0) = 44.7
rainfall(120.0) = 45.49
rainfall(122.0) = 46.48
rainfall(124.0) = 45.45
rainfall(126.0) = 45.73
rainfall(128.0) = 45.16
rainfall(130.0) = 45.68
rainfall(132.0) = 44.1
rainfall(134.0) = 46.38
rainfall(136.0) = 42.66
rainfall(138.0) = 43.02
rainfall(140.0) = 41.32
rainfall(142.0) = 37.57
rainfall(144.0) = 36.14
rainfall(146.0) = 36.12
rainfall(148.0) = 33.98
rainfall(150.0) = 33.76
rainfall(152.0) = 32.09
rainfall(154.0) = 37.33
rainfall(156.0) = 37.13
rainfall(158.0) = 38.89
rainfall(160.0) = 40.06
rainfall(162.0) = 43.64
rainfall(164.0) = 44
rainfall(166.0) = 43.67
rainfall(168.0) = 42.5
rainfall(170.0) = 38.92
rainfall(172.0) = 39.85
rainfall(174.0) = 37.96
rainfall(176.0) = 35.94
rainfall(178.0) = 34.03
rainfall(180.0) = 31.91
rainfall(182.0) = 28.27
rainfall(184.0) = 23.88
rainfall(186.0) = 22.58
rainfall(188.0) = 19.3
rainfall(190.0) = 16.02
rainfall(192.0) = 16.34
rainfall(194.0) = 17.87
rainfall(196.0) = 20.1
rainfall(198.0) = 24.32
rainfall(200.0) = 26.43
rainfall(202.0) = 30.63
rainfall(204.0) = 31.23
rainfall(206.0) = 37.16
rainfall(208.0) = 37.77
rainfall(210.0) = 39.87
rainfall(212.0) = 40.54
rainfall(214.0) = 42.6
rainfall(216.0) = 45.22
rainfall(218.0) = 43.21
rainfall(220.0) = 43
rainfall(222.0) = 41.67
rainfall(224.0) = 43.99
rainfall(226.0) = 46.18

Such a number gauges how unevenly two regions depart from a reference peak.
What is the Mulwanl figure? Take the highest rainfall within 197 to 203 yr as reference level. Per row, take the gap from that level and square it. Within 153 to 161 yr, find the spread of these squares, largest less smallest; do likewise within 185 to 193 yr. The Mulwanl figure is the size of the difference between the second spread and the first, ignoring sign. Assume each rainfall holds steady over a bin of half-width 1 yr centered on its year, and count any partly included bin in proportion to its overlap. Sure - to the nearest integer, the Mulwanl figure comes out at 102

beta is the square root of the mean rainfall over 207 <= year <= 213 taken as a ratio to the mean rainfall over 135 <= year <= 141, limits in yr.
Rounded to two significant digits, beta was 0.96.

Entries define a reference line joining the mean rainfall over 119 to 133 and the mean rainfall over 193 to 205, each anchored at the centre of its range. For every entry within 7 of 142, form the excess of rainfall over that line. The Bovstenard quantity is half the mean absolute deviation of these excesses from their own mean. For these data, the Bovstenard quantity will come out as 1.1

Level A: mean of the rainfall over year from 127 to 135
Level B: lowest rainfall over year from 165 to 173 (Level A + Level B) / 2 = 42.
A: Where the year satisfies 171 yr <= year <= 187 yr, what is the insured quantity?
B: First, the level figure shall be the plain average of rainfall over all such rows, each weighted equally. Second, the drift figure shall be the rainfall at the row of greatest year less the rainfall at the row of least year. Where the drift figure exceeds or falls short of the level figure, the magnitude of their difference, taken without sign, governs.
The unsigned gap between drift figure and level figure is 49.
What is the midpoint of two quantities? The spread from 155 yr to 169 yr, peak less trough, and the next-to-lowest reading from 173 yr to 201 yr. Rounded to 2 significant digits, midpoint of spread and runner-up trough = 12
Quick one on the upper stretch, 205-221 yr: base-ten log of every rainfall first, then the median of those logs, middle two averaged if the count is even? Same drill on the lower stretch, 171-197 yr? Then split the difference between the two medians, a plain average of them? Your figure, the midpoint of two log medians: 1.50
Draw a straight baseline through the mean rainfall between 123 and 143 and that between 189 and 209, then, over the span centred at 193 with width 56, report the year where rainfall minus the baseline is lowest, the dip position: 190.0 yr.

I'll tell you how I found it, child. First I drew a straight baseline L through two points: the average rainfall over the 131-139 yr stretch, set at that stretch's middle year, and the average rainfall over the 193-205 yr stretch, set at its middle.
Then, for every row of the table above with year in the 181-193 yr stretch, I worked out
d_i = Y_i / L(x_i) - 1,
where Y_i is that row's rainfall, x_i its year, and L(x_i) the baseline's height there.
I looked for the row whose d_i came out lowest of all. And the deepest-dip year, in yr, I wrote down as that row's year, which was 190.0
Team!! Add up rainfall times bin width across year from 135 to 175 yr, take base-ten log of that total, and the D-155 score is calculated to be 3.2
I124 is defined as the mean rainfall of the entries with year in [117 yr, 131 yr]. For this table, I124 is 46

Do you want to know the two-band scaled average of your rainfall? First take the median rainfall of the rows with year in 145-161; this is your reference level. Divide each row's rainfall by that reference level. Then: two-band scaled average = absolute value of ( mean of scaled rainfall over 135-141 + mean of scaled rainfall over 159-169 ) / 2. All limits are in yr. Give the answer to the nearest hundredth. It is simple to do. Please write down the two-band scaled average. 1.16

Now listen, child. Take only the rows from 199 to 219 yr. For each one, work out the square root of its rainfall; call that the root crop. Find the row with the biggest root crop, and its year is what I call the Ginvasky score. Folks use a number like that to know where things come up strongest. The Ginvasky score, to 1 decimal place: 216.0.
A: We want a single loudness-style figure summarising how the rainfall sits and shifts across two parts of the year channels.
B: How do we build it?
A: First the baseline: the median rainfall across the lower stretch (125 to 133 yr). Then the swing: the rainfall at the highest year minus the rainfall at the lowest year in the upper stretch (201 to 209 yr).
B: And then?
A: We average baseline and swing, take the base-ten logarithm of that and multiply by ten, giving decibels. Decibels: 14.2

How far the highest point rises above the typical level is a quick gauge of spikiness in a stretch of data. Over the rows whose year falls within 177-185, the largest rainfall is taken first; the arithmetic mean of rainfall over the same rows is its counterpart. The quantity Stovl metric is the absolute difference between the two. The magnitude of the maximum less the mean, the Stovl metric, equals 4.5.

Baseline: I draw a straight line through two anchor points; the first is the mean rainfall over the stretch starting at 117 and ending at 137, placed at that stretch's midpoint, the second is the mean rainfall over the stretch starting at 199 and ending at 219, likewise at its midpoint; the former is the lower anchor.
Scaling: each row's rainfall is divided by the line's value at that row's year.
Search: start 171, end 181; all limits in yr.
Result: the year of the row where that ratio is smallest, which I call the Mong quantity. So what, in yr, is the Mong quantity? 180.0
